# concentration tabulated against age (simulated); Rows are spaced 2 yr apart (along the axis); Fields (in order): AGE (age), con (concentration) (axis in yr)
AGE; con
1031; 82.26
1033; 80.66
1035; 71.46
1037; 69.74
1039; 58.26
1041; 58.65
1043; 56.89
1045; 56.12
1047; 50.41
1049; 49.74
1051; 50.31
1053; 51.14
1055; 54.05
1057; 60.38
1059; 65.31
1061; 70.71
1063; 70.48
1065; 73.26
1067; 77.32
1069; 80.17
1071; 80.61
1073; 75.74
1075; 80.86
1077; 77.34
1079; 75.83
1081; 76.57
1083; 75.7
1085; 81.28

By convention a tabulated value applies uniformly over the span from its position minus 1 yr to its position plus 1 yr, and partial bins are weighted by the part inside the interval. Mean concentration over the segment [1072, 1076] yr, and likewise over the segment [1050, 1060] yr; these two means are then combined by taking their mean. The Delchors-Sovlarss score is 67.3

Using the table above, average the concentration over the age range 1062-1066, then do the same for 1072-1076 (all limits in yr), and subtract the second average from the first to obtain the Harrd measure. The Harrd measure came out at -6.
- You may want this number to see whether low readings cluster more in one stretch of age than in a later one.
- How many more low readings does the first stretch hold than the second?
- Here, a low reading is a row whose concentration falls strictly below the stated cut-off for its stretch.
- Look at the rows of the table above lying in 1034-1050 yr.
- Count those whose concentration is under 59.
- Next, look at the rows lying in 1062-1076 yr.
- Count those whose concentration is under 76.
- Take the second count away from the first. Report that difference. 3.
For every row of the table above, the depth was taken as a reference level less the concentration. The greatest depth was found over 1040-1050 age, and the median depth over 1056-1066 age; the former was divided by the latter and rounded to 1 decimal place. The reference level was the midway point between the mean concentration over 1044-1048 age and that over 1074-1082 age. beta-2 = -3.1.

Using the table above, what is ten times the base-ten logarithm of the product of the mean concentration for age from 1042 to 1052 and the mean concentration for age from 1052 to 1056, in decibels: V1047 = 34.4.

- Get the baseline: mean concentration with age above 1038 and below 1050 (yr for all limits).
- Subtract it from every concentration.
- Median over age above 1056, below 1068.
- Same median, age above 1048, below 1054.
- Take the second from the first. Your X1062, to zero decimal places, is 20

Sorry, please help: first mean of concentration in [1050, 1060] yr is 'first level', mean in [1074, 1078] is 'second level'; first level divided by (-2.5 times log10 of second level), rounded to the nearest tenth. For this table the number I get -11.9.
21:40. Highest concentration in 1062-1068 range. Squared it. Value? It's 5978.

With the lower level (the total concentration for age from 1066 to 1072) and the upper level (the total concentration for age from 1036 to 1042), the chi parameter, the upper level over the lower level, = 0.78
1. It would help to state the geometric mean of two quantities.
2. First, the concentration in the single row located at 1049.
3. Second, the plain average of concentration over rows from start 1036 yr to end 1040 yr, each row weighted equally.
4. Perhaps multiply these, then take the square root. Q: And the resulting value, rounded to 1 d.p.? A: 56.4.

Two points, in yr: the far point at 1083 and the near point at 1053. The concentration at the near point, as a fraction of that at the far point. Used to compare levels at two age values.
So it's 0.7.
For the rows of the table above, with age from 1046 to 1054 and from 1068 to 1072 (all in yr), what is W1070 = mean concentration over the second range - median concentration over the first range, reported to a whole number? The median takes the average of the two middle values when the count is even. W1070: 30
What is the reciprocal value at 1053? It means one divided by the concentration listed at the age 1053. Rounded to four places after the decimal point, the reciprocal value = 0.0196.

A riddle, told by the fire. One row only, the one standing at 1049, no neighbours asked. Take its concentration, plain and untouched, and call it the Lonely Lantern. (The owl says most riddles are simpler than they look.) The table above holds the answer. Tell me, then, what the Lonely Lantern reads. 49.74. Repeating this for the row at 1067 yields 77.32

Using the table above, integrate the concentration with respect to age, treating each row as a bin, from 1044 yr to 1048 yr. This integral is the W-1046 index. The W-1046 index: 213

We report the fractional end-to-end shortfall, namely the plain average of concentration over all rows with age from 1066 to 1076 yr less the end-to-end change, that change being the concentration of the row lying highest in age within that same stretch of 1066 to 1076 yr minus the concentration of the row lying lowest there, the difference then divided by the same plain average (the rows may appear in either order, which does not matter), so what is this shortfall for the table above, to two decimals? 0.96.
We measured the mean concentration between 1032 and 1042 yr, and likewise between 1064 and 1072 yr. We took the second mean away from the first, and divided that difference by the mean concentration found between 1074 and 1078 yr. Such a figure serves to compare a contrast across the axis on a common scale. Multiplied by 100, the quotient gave -13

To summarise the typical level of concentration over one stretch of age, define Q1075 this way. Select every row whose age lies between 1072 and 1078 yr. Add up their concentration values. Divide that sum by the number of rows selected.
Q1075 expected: 78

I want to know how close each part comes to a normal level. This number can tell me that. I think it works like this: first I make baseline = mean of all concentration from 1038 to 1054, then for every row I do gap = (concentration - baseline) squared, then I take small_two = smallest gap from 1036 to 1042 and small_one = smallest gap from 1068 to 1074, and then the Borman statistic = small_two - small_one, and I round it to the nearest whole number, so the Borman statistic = -457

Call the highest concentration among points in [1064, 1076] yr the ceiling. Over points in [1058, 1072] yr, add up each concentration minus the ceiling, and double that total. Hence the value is -96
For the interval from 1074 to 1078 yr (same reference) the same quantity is -7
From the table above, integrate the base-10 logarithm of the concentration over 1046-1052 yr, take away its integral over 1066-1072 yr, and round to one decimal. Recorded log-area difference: -1.2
